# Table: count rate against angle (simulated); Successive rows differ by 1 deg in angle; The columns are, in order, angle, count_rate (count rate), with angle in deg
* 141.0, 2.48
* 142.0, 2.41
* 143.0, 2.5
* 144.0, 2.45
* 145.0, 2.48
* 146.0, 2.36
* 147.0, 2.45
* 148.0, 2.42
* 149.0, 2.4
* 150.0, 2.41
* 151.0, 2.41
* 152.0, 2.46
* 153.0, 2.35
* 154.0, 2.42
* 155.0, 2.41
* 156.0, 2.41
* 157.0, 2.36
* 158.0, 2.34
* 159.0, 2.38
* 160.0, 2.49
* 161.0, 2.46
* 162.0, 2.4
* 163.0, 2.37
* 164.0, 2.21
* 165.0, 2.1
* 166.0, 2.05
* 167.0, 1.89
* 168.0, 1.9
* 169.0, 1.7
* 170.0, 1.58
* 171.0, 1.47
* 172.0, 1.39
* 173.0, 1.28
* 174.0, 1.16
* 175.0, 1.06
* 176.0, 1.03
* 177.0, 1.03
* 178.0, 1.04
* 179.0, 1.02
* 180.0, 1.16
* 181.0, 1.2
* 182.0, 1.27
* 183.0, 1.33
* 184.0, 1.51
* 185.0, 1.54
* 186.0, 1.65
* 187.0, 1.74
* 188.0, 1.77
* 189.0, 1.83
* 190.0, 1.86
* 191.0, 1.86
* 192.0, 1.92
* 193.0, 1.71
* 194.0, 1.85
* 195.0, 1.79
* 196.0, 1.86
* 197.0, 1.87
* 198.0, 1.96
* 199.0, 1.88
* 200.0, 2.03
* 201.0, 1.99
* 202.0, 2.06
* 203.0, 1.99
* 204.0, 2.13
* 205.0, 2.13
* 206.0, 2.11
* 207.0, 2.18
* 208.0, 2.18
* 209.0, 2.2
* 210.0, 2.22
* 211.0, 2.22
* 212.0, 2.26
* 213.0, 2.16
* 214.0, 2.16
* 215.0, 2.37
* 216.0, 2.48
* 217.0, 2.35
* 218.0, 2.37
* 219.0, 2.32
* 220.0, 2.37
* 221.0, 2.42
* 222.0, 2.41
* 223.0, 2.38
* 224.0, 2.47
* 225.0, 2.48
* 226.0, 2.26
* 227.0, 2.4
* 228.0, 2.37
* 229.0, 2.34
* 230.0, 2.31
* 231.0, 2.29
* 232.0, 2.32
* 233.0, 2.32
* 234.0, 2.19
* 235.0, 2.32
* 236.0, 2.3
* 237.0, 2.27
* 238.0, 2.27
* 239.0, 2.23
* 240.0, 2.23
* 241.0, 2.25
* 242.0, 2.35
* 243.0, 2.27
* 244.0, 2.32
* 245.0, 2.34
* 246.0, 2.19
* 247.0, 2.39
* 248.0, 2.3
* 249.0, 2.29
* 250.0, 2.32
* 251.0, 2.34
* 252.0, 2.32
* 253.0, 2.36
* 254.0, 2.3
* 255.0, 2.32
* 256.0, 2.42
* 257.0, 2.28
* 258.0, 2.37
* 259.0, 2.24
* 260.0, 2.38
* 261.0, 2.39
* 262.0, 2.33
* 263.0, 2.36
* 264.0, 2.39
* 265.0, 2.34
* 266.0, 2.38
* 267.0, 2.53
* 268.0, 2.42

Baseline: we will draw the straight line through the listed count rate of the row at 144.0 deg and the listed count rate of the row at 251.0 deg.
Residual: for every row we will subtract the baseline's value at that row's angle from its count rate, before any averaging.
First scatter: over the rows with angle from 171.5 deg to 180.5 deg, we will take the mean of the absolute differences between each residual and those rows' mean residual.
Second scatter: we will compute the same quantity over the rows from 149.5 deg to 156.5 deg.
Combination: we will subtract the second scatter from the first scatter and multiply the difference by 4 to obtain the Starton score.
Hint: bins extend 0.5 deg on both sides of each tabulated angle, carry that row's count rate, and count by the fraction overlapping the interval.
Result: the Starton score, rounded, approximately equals 0.34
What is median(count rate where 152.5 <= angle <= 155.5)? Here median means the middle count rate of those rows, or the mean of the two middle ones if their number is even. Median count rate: 2.41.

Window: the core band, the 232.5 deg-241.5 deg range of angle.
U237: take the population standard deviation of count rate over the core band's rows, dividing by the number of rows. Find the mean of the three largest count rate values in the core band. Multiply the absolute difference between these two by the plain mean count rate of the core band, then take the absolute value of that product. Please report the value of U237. 5.1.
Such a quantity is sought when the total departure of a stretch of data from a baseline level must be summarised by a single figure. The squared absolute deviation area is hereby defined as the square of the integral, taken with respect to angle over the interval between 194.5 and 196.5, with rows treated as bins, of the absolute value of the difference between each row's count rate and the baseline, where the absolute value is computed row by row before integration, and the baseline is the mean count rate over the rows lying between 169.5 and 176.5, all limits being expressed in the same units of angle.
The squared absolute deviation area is 1.2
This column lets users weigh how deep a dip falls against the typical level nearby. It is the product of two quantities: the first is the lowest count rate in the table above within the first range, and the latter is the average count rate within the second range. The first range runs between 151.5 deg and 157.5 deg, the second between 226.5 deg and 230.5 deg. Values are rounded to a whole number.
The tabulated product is 6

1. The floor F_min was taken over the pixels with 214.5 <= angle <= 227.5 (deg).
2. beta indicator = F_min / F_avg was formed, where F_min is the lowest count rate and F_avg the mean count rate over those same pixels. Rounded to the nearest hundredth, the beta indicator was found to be 0.95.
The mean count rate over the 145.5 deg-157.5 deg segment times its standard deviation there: 0.08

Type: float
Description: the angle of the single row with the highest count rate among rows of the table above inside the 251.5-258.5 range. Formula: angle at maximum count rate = 256.0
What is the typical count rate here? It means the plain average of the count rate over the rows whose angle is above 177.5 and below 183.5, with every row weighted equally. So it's 1.17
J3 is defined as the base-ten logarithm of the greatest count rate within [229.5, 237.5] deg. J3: 0.37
